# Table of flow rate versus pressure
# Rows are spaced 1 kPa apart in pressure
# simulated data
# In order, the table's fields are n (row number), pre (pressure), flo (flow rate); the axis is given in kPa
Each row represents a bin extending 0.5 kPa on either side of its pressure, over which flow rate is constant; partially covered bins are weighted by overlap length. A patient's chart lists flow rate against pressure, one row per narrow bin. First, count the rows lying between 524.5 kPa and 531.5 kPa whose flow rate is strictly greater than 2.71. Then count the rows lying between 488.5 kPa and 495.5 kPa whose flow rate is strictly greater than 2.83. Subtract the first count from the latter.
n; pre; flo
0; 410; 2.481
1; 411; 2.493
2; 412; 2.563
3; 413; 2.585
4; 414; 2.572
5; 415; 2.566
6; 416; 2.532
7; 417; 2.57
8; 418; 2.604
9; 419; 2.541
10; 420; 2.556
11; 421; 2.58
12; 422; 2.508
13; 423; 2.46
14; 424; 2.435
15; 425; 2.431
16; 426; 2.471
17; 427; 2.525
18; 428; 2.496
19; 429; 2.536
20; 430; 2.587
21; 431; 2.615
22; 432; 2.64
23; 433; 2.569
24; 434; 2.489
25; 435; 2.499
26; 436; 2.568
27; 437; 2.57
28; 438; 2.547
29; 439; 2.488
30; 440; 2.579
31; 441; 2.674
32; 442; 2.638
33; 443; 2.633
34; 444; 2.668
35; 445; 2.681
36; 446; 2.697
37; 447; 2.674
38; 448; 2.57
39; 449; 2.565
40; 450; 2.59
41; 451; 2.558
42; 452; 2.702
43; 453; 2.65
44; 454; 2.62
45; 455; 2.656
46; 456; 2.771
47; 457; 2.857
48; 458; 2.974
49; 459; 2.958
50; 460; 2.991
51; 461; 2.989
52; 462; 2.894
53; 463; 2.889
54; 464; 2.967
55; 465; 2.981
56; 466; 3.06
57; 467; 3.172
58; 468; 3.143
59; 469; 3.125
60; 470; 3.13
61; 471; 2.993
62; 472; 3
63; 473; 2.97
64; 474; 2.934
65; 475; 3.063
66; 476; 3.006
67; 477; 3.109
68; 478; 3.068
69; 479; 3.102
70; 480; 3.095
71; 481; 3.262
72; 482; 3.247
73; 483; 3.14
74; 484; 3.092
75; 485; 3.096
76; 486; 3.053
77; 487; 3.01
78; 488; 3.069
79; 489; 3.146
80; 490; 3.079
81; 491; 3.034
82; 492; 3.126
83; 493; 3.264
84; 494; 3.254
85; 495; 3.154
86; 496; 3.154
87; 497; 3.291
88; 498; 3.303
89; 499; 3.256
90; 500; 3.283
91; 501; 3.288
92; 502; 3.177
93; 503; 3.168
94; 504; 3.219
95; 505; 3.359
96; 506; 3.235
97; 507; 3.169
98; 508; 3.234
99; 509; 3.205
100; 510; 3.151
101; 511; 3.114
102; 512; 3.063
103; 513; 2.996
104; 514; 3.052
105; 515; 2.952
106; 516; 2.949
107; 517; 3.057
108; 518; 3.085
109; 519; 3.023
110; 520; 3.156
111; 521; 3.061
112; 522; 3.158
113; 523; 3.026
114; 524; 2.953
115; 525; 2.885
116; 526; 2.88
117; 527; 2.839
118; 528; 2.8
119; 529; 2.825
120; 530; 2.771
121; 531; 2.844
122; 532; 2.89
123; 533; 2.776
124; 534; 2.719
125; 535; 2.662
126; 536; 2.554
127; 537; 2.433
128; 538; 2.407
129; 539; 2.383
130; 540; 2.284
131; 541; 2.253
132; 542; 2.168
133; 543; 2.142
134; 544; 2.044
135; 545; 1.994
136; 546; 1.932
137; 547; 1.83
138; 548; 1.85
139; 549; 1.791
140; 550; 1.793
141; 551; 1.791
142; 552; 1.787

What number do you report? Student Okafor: 0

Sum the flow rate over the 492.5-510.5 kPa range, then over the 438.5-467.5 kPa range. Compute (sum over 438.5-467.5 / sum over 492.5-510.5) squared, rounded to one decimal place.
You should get 1.9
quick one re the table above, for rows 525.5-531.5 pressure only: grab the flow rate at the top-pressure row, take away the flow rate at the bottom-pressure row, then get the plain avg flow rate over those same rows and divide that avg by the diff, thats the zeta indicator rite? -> -79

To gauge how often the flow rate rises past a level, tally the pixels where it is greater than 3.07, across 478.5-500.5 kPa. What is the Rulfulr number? 18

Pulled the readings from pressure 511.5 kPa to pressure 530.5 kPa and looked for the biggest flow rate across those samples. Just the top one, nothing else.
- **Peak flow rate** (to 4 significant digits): 3.158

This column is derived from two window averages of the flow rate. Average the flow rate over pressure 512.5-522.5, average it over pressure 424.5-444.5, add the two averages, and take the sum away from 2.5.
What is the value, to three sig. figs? -3.11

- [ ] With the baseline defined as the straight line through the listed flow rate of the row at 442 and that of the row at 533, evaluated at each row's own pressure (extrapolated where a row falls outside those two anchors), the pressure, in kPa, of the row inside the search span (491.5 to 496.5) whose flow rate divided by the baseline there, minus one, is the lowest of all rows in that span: 492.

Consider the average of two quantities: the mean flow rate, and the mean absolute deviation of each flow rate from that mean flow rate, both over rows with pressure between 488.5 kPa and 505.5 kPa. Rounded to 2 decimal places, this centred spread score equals 1.64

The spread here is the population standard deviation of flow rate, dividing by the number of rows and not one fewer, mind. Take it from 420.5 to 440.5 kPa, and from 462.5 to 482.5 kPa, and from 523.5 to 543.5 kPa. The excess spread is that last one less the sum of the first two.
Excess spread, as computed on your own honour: 0.11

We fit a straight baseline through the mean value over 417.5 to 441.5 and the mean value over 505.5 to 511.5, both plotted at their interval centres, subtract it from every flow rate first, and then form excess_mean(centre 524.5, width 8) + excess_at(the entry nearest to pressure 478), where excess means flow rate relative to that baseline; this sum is -0.23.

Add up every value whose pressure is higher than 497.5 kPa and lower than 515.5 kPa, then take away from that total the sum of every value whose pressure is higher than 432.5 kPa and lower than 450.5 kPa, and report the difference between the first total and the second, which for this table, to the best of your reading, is 11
